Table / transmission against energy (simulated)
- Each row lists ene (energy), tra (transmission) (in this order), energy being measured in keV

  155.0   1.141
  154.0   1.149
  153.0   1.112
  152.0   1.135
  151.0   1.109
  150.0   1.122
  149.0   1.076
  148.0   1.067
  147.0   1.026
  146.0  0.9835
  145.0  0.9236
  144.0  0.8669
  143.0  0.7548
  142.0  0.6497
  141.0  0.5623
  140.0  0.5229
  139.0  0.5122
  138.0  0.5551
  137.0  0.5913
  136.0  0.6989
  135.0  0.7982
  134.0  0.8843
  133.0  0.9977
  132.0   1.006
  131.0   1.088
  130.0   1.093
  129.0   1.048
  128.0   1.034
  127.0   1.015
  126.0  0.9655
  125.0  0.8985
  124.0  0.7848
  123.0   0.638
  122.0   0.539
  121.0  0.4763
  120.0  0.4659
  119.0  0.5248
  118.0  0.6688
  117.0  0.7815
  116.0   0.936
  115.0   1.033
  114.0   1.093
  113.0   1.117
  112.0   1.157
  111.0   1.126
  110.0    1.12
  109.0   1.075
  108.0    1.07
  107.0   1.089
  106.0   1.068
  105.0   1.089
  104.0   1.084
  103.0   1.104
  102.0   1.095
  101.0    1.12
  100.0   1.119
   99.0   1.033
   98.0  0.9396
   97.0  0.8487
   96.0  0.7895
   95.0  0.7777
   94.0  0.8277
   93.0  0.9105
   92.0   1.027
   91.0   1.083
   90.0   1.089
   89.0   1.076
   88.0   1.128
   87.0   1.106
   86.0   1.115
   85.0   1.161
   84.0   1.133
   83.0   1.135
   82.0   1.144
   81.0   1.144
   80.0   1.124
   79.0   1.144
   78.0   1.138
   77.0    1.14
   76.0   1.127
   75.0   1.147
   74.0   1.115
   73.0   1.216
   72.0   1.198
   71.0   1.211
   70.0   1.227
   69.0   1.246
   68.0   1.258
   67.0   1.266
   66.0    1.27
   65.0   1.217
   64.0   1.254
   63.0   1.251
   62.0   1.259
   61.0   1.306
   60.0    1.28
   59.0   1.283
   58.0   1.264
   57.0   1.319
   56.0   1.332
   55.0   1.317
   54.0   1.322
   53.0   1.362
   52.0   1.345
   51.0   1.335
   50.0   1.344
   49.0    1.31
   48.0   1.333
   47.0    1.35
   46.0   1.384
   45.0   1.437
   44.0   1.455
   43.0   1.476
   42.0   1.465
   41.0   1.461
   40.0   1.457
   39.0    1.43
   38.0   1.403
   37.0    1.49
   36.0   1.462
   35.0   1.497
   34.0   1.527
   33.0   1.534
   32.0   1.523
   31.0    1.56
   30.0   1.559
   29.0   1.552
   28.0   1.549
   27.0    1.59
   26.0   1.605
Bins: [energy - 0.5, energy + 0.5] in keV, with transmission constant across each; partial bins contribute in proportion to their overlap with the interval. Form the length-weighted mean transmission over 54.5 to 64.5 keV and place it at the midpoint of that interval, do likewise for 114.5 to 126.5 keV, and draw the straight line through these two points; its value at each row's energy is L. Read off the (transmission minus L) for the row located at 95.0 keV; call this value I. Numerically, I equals -0.18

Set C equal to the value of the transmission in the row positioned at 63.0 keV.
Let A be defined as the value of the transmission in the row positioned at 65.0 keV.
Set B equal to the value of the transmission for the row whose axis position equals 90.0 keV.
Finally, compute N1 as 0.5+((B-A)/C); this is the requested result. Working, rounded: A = 1.217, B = 1.089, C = 1.251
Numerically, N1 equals 0.4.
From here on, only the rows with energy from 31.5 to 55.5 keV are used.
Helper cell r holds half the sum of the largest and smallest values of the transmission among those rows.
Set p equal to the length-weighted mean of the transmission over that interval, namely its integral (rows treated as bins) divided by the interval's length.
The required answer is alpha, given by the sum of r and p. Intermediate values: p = 1.4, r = 1.42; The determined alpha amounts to 2.8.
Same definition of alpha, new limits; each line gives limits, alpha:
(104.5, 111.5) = 2.2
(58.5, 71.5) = 2.5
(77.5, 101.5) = 2.0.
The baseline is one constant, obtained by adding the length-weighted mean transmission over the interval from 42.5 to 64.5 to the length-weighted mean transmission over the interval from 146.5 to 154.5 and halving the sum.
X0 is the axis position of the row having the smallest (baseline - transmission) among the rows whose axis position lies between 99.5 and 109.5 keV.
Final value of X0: 101.0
